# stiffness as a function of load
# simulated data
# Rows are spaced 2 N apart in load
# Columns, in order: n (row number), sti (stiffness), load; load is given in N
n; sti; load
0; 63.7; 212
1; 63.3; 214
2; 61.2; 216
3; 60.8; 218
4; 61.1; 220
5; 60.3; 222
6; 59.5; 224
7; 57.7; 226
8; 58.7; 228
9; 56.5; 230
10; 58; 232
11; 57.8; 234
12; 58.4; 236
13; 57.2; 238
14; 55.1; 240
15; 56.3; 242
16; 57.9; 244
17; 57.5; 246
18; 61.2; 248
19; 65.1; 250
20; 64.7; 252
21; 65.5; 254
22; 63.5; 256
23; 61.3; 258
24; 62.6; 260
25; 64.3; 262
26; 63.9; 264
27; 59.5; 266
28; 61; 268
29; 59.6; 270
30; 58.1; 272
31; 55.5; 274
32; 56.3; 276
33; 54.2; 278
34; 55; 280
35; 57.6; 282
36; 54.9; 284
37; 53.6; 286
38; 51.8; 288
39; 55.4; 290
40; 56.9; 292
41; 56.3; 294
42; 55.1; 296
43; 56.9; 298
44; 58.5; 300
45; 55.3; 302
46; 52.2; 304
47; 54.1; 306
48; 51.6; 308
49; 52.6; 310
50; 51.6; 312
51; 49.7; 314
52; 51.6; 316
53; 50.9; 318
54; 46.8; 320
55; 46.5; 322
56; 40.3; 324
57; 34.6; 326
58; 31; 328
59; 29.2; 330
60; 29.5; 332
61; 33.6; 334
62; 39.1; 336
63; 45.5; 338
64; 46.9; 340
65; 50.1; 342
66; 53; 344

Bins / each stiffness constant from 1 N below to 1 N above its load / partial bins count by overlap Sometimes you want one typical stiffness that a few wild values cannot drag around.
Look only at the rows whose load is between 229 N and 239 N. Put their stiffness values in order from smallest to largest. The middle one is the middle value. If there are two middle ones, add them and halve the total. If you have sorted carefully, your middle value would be 57.8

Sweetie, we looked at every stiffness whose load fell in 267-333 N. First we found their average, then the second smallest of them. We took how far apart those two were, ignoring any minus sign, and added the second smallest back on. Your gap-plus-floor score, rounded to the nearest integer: 51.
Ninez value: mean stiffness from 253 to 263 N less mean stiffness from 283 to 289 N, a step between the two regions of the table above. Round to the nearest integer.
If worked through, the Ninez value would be 10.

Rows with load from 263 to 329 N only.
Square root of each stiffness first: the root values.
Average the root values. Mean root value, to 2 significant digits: 7.3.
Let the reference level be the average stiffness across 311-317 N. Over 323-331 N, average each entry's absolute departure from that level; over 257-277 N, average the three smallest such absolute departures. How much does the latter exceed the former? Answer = -12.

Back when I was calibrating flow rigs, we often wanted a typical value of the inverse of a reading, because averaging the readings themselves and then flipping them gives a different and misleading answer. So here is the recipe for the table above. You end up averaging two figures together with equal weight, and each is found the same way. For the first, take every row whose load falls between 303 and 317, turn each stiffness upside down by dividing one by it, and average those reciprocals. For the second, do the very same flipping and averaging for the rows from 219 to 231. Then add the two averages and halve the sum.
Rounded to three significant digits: 0.0181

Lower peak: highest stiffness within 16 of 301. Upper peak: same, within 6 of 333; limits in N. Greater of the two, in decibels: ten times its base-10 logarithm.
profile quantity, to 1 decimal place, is 17.7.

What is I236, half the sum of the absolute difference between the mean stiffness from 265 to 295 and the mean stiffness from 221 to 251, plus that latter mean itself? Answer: 30.3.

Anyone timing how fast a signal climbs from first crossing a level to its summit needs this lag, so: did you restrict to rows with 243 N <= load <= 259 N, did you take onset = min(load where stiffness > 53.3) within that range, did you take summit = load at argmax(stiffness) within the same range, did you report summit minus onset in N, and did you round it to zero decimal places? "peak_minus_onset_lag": 10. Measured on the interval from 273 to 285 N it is 8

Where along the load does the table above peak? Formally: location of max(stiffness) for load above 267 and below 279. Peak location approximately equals 268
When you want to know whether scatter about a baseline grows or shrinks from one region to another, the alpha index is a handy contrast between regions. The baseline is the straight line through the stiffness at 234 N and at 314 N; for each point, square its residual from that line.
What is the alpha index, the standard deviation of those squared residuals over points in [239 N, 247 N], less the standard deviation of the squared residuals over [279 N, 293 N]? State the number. -8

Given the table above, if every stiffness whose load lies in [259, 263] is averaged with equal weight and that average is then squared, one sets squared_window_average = 4026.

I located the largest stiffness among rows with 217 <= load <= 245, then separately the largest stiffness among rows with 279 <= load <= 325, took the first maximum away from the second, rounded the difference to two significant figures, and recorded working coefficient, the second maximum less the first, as -2.6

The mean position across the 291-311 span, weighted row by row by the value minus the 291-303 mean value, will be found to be 307.1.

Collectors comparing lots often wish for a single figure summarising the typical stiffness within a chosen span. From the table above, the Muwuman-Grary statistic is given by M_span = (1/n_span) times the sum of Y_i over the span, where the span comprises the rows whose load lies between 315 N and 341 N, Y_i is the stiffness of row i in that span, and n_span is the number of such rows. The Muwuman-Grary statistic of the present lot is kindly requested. 40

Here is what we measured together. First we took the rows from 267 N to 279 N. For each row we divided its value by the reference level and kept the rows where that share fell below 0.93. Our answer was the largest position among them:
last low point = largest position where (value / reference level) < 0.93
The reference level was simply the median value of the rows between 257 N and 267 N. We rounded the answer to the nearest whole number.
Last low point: 278 N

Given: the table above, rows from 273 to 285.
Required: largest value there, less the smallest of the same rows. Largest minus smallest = 3.4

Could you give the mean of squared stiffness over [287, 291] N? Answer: 2876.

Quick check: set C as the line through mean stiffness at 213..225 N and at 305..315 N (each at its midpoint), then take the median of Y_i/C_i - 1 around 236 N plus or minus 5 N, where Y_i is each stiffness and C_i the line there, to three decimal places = -0.029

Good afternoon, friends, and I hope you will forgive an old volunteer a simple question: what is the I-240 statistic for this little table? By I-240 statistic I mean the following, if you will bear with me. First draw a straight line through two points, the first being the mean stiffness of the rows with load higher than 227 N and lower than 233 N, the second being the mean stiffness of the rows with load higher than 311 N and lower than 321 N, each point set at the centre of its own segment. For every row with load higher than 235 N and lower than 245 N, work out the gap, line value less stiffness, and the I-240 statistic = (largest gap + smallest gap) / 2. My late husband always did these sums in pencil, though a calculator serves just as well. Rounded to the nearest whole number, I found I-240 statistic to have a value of 0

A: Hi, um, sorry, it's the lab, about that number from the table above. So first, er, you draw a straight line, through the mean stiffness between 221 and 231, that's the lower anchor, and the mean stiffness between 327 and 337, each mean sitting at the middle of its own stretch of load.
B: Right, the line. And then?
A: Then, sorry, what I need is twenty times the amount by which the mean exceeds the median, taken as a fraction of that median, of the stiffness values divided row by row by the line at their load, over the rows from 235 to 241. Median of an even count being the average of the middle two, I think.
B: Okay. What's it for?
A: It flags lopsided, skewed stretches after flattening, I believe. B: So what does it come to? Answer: -0.11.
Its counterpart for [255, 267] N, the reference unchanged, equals 0.13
